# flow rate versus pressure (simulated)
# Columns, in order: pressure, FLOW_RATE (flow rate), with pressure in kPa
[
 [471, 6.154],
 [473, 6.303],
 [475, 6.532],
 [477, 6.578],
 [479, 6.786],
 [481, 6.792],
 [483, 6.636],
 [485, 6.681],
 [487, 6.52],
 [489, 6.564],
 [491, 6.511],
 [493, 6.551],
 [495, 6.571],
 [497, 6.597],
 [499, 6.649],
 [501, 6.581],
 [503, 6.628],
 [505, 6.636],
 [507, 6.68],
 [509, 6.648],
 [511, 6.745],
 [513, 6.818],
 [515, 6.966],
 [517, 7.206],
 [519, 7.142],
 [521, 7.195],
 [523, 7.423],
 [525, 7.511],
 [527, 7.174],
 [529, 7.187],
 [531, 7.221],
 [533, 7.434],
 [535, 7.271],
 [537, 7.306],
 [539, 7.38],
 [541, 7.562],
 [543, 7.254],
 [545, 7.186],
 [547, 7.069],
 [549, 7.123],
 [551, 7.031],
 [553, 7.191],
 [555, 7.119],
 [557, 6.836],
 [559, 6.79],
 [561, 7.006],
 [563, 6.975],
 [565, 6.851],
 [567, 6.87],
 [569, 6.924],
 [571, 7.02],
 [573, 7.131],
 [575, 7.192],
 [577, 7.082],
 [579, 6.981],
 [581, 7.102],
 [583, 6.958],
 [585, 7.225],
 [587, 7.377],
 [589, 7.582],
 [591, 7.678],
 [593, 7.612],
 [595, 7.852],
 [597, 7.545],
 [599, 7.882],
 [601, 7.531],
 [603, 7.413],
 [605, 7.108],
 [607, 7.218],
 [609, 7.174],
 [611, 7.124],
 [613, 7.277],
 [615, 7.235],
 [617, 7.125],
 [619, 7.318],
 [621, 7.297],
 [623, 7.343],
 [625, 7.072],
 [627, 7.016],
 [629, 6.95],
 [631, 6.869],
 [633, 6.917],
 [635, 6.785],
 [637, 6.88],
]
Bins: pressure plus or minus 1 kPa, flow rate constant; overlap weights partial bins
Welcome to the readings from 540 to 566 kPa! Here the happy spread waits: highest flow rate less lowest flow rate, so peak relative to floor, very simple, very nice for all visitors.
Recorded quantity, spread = 0.77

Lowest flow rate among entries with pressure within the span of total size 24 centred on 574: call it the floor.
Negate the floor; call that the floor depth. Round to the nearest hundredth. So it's -6.85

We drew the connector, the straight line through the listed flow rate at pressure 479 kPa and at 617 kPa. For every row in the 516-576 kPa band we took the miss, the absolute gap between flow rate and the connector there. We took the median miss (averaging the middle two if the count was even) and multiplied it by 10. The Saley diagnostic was 2.3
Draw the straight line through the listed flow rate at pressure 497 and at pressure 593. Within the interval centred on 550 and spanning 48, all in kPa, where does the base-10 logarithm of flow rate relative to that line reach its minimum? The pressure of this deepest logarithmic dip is 559 kPa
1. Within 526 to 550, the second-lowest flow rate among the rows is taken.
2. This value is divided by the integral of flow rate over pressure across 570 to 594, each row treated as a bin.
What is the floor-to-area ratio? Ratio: 0.0410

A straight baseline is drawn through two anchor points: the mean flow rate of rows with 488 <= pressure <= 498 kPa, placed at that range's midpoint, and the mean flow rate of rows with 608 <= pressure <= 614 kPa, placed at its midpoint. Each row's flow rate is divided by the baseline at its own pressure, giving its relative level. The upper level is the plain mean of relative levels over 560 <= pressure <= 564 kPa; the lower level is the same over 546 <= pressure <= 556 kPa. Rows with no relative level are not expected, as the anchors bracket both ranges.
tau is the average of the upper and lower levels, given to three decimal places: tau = 1.022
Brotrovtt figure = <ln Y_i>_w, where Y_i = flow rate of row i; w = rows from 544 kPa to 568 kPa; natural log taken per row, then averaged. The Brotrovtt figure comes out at 1.95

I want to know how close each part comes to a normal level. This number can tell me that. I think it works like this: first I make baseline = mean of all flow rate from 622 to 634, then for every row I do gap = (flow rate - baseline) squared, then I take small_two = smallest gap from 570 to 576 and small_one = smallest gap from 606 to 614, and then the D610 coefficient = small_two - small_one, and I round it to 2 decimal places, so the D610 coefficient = -0.01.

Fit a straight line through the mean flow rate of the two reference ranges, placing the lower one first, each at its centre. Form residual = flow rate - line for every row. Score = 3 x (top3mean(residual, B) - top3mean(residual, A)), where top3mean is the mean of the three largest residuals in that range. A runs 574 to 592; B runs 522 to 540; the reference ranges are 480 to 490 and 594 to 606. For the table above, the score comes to 1.2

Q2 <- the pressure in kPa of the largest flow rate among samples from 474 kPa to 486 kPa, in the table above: 481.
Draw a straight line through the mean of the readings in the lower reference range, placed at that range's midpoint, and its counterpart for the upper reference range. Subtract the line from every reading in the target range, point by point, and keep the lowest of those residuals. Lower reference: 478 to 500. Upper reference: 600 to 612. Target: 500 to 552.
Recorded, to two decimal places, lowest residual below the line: -0.11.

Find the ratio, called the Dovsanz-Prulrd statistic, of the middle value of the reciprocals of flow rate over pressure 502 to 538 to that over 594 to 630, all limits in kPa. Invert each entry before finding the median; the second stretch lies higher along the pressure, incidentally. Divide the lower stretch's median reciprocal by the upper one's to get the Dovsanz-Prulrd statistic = 1.01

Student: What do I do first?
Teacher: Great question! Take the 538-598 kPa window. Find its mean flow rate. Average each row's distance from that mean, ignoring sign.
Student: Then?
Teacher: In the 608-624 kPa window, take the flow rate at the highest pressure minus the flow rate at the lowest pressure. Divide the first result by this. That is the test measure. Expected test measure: 1.3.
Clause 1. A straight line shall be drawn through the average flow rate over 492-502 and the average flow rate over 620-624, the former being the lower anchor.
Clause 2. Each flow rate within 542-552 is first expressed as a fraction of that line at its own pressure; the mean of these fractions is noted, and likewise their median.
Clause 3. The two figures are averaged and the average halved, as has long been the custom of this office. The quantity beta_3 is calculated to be 0.52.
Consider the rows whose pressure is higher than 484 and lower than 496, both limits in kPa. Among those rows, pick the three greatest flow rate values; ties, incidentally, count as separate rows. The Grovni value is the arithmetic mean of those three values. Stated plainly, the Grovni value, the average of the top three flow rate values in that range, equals 6.61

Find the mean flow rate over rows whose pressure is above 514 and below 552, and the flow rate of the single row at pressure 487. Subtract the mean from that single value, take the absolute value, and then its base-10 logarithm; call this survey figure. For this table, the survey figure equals -0.14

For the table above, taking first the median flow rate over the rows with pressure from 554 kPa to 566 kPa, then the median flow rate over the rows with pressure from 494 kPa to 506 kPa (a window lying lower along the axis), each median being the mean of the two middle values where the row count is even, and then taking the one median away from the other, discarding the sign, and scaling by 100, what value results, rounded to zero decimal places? 30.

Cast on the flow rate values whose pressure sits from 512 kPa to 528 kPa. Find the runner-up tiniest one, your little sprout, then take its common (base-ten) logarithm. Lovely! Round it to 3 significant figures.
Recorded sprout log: 0.843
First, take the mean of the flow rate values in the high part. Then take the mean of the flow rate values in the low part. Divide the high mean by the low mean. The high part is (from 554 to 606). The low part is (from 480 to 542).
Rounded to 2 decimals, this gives 1.04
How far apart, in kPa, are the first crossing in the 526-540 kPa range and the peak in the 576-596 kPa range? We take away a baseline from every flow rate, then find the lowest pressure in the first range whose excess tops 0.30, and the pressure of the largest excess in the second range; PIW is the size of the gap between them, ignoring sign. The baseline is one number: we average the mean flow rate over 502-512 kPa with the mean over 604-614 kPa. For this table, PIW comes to 62 kPa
